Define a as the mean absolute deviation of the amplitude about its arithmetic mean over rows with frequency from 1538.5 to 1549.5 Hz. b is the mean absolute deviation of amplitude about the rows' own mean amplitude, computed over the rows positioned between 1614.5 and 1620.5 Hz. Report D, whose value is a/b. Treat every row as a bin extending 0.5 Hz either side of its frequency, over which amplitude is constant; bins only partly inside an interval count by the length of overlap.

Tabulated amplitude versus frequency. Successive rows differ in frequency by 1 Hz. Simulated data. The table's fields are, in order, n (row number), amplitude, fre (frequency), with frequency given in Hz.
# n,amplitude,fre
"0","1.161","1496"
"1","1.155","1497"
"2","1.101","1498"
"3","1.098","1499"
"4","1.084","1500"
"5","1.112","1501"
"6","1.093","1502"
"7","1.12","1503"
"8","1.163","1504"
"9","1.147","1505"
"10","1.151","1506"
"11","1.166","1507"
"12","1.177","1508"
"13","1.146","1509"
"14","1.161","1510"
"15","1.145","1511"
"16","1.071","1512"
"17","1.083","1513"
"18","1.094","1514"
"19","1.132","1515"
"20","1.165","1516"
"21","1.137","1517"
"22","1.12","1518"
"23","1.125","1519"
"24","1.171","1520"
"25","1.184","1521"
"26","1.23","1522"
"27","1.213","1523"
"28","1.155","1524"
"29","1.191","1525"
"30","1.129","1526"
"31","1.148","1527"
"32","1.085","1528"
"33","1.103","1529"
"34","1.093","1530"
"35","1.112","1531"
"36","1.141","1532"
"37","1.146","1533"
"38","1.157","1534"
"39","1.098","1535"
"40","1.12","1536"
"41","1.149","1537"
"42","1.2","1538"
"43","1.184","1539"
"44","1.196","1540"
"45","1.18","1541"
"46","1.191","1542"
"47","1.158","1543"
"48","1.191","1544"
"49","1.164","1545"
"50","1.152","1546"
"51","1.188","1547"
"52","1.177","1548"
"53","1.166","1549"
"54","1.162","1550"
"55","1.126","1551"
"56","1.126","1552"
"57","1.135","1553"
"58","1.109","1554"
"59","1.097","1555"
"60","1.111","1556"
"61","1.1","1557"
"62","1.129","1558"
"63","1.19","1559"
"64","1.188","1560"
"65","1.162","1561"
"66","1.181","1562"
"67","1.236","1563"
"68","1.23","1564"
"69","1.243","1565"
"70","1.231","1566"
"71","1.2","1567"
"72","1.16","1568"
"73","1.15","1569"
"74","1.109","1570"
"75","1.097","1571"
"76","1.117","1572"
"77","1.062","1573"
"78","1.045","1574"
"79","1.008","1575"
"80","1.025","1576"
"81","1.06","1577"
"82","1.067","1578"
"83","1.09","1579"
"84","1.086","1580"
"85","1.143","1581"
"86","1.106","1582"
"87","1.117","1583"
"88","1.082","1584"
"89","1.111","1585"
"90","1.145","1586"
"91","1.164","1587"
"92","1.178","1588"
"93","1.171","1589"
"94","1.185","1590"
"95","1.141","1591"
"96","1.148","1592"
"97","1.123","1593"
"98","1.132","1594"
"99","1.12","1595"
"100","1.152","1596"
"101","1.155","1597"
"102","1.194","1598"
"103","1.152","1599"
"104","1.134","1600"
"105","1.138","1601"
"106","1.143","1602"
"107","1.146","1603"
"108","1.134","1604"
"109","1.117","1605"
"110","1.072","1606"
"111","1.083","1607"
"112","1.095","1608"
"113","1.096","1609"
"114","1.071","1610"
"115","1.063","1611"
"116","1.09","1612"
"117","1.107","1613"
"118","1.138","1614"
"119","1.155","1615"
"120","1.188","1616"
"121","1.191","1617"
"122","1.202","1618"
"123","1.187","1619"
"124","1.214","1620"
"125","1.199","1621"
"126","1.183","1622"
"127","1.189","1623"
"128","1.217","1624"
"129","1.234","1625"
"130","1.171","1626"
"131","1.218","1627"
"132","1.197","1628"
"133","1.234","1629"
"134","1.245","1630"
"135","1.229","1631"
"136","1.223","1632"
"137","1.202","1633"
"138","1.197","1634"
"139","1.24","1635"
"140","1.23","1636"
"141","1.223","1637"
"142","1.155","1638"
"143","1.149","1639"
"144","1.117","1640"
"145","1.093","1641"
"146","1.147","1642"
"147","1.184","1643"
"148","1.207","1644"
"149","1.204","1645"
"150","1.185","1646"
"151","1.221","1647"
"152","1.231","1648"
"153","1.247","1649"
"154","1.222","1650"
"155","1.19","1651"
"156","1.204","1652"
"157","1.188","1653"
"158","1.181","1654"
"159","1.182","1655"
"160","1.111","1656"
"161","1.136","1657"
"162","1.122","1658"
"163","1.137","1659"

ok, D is 1.0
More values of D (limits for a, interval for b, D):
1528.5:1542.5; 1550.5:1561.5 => 1.3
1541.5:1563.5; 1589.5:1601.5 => 1.8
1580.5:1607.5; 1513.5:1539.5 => 0.7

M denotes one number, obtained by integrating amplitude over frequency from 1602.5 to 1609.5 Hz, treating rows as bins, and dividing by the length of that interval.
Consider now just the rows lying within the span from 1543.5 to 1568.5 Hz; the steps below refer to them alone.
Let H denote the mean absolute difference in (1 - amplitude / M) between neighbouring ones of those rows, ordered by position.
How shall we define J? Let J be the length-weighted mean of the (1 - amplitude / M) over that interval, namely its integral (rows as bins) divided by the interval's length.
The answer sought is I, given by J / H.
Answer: -2.9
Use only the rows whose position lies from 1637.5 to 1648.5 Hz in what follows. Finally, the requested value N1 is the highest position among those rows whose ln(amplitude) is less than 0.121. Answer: 1641 Hz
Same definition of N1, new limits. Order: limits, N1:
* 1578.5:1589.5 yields 1585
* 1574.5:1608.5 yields 1608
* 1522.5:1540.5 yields 1536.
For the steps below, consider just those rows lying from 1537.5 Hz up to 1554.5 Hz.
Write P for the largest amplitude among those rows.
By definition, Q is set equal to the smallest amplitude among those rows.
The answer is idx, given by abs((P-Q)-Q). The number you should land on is 1.02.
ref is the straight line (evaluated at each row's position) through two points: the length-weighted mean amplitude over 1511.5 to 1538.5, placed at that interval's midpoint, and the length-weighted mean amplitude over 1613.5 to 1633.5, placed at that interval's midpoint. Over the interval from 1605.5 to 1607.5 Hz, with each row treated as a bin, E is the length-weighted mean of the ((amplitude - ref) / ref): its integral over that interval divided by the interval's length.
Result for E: -0.095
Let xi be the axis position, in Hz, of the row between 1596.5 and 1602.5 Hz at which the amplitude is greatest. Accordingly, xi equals 1598 Hz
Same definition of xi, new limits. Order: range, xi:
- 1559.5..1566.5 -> 1565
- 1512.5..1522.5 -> 1522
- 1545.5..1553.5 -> 1547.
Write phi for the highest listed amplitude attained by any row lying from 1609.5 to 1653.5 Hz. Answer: 1.247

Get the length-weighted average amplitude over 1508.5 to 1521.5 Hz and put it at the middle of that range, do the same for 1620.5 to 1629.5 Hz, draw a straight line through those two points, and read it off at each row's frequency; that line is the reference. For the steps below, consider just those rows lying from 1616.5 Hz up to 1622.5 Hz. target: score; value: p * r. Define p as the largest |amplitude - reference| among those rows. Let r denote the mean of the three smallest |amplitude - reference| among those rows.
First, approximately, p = 0.02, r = 0.004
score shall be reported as 0.0001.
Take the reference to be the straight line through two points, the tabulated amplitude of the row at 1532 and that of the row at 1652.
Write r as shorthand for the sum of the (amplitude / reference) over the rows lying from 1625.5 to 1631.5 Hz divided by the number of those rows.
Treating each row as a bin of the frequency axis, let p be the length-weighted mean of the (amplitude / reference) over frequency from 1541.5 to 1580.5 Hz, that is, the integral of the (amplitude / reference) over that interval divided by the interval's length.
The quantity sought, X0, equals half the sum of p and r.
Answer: 1.00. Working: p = 0.99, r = 1.02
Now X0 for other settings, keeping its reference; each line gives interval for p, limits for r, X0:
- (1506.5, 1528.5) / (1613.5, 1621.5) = 1.01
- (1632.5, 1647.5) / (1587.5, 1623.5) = 0.98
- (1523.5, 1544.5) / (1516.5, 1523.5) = 1.02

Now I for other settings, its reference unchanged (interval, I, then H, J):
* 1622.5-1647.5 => -3.4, 0.0239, -0.082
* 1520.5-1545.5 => -1.7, 0.0264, -0.046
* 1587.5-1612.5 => -1.3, 0.0159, -0.021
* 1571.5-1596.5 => -0.2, 0.0219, -0.004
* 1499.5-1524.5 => -1.4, 0.0235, -0.032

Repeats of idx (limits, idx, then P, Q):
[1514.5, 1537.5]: 0.94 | 1.23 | 1.085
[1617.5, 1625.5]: 1.13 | 1.234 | 1.183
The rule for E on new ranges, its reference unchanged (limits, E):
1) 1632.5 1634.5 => -0.006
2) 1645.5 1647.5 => -0.010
